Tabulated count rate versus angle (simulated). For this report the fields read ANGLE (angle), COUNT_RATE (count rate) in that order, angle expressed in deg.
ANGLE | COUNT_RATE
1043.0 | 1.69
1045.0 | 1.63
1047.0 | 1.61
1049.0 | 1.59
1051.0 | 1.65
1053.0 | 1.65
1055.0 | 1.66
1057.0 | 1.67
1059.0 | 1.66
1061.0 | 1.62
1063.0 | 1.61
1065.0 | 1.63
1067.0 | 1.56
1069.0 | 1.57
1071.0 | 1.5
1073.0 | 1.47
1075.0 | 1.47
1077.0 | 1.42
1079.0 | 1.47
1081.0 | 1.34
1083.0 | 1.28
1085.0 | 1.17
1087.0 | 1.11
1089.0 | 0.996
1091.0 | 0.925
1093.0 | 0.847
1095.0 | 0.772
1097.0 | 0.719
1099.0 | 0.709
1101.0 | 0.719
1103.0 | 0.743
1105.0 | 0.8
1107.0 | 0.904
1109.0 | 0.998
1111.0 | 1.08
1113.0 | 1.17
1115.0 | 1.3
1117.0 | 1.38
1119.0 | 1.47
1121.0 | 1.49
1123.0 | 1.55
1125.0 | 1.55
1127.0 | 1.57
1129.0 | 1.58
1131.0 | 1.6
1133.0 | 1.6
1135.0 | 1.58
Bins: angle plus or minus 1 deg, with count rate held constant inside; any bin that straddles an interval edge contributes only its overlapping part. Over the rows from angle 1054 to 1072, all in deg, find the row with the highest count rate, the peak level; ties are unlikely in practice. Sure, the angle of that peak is 1057.0 deg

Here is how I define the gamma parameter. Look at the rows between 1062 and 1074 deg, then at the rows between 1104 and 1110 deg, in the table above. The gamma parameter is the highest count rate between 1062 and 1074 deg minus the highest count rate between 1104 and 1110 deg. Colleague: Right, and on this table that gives 0.6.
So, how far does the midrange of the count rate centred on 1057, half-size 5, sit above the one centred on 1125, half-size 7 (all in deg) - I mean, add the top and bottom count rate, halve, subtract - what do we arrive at 0.11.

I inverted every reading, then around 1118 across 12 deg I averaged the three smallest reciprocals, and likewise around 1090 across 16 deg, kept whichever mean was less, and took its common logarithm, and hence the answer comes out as -0.177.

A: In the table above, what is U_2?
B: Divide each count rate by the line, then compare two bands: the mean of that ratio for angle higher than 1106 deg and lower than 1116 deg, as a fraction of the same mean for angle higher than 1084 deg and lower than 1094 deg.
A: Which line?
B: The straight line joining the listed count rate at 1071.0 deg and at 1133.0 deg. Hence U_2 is 1.1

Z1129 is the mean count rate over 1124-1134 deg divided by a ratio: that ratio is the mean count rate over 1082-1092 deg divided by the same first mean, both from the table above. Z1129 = 2.3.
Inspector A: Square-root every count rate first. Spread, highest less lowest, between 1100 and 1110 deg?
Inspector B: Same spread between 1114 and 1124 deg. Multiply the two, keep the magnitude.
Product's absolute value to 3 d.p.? 0.016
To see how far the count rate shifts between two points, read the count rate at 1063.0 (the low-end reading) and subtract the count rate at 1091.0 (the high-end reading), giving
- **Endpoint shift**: 0.7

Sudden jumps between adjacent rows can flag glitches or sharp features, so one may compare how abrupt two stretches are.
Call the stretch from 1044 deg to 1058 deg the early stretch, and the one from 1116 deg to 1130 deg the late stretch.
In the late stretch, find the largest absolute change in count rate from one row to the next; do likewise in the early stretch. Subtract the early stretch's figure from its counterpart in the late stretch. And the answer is 0.03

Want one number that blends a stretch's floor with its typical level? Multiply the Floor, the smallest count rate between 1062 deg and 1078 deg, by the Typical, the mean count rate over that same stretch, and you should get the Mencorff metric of 2.2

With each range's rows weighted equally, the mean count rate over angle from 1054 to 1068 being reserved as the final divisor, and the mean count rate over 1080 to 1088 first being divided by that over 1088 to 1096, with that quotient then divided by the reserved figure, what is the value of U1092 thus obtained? 0.85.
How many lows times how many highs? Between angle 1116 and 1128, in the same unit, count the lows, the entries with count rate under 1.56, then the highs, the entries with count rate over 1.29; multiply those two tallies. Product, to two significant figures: 30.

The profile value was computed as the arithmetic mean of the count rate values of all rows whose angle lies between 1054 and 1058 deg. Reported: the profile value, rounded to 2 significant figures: 1.7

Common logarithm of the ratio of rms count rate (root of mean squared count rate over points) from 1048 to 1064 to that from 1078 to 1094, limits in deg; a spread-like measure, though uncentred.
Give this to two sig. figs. 0.15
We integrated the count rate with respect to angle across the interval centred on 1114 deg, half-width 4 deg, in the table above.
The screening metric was 9.9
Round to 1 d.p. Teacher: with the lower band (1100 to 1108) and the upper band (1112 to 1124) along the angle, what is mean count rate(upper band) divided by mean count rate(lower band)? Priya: 1.8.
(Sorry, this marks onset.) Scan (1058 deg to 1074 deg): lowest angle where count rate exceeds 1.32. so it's 1059.0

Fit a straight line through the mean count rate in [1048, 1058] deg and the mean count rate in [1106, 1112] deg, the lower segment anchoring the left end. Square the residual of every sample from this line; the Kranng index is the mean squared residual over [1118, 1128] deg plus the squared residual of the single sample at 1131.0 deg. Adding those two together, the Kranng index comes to 1.2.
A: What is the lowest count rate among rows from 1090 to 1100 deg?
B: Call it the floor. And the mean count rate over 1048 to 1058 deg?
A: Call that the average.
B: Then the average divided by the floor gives 2.3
